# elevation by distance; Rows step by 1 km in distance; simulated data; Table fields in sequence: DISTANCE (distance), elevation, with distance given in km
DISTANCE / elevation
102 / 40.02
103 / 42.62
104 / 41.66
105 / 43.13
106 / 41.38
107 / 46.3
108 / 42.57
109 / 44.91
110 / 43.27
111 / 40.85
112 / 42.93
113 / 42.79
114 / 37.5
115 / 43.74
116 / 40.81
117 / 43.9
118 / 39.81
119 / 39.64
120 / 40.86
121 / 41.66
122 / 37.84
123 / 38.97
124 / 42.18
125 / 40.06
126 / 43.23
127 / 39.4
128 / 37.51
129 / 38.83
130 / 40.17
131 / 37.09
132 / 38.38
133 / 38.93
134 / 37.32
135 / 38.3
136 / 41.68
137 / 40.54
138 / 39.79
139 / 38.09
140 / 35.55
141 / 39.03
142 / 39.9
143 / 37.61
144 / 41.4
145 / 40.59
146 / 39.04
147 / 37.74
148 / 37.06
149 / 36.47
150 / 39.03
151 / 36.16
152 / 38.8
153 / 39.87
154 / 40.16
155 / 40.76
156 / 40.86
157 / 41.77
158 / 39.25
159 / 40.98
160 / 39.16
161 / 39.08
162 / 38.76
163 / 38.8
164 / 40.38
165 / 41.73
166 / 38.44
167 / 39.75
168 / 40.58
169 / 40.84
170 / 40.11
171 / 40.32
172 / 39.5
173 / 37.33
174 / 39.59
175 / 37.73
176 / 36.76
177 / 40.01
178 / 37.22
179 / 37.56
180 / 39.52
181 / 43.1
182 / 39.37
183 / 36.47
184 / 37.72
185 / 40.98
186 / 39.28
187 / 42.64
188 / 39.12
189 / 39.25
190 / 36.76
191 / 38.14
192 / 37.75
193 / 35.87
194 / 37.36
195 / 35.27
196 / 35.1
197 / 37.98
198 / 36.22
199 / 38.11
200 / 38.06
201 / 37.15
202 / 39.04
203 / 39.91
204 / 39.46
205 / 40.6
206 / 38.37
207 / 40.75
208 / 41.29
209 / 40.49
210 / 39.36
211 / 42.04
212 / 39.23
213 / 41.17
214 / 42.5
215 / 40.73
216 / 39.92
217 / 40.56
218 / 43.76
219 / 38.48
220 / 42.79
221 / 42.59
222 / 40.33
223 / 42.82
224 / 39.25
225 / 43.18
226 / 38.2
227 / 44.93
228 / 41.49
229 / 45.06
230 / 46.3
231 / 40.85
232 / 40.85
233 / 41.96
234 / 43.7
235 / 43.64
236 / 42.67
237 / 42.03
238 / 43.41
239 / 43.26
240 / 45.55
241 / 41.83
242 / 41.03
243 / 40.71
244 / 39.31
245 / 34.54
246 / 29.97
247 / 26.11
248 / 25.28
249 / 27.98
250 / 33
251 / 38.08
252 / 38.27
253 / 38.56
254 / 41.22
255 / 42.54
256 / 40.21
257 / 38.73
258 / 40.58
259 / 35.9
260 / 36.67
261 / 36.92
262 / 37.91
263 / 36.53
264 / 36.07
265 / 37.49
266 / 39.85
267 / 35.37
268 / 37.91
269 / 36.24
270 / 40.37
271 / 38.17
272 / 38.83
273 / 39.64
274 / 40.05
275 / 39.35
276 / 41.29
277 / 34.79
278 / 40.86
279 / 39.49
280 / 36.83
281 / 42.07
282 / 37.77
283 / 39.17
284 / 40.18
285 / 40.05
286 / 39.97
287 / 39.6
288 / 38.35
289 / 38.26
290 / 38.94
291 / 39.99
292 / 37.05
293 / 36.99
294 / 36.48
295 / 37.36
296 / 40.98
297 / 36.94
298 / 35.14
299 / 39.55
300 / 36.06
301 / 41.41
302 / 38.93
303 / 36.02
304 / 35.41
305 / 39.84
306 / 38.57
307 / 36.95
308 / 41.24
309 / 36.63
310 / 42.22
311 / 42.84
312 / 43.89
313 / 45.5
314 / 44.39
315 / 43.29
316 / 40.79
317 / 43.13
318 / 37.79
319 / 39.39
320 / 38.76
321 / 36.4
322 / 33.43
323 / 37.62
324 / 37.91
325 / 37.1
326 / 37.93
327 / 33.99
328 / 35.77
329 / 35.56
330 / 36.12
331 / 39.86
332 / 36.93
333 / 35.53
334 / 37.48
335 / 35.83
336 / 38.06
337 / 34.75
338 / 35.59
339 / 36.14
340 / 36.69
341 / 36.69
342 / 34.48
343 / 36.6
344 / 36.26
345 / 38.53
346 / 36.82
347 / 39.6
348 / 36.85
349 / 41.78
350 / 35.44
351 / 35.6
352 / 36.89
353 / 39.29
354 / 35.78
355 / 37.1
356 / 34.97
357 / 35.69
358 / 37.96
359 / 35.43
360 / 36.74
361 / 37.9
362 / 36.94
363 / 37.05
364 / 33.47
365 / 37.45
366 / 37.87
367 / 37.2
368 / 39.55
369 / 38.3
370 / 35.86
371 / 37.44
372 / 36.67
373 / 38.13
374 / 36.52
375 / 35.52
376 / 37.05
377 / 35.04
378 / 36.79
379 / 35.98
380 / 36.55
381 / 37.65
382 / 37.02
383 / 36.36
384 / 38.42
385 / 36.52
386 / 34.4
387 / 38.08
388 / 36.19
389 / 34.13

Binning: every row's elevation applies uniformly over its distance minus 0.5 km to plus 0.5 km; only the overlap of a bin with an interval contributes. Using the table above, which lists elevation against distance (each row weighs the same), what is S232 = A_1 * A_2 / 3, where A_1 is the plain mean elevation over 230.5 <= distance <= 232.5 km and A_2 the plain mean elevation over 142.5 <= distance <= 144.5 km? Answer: 538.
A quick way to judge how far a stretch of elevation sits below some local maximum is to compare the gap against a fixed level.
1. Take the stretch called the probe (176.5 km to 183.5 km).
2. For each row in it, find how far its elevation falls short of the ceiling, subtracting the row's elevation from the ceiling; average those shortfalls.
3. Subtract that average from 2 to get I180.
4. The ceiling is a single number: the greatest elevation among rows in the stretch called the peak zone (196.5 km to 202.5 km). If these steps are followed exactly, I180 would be 2.0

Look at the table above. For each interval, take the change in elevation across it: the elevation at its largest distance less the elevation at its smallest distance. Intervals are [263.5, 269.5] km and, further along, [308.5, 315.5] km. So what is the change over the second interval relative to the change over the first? 39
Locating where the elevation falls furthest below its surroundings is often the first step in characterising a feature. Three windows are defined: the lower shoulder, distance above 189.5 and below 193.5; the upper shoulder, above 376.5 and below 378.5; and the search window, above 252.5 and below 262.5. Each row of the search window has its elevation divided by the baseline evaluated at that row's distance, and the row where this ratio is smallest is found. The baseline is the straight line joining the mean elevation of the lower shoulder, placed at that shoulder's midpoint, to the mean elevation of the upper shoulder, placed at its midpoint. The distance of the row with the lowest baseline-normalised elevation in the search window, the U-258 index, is 259 km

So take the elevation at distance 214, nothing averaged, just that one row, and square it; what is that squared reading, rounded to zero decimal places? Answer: 1806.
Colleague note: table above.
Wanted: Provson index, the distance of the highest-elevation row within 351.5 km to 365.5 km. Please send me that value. 353 km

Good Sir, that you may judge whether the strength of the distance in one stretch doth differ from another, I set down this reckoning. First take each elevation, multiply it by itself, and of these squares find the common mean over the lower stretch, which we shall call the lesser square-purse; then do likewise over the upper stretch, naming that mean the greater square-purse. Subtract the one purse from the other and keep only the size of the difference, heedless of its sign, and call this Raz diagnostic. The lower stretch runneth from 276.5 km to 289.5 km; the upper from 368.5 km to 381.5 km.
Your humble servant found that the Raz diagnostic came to 177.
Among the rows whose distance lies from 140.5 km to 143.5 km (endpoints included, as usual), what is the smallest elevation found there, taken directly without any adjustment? 37.61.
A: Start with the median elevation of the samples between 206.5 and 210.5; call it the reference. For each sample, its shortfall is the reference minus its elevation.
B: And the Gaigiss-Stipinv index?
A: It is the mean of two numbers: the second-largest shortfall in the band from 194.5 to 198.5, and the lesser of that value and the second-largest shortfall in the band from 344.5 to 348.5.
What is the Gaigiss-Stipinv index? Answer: 4.6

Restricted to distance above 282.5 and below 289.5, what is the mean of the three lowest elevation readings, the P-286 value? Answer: 38.6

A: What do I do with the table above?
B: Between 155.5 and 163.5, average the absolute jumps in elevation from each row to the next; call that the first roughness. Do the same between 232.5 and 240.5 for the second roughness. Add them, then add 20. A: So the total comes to 22.1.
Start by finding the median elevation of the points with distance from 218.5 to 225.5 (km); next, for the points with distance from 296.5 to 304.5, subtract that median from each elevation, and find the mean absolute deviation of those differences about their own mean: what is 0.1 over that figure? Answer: 0.053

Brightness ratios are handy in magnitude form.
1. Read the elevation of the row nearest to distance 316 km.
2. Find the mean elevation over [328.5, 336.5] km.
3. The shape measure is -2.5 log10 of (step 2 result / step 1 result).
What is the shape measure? 0.11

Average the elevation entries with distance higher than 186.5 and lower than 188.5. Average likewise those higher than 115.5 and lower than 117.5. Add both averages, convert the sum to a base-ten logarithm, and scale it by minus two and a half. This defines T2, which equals -4.80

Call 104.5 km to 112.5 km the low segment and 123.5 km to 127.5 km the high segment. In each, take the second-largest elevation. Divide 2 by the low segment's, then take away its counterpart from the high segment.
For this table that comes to -42.1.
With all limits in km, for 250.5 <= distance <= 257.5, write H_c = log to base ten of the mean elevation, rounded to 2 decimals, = 1.60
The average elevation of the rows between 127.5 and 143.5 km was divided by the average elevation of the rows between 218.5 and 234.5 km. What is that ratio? 0.920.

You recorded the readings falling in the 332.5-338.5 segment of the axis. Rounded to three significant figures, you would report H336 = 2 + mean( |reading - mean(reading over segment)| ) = 3.04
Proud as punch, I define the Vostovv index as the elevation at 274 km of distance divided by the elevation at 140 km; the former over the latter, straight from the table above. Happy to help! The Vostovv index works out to 1.13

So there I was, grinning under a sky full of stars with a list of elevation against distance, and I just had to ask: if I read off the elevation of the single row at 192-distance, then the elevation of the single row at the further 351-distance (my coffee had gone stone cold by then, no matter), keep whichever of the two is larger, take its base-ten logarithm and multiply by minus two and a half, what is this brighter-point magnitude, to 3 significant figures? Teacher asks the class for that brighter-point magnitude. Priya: -3.94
